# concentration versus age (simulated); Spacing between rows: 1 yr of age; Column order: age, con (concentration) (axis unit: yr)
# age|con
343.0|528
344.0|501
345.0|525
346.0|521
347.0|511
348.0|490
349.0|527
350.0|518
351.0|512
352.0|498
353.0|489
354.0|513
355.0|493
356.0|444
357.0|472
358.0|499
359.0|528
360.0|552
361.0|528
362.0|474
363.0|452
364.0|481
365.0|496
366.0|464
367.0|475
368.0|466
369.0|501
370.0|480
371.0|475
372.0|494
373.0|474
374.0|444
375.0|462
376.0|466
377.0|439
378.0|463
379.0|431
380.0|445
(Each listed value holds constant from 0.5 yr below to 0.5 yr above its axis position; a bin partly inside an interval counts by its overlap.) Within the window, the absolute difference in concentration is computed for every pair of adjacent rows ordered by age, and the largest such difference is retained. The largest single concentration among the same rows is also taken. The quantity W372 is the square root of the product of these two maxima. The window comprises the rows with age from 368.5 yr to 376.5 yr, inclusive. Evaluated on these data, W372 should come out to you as 123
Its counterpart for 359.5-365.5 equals 173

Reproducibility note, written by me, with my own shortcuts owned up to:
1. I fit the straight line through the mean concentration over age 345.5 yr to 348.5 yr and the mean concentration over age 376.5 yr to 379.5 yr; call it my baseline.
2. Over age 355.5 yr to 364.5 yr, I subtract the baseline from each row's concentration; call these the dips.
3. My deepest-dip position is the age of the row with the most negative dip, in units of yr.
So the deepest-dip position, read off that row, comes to 356.0 yr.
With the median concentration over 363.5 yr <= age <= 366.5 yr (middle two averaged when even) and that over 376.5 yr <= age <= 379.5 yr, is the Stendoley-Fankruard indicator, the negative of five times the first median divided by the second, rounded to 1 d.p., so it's -5.5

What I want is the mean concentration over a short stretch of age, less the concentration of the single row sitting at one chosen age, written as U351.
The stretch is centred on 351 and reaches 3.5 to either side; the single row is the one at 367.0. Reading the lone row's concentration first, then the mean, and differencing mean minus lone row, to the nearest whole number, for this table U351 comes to 32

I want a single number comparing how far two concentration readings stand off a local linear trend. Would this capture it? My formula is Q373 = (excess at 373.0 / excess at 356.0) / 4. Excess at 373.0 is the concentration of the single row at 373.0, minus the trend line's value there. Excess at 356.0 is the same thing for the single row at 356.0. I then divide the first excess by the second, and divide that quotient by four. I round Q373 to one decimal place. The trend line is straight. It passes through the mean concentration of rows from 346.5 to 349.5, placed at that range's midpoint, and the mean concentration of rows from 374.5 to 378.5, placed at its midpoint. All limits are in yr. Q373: 0.0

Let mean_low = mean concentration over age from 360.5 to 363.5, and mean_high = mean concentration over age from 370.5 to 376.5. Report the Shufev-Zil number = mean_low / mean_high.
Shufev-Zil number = 1.03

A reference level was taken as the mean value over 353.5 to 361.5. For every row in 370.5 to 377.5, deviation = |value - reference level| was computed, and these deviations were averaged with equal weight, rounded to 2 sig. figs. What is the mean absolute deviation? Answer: 39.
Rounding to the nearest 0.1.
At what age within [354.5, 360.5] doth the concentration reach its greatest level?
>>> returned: 360.0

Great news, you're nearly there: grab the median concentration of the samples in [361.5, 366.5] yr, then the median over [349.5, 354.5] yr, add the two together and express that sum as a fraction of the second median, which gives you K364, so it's 1.93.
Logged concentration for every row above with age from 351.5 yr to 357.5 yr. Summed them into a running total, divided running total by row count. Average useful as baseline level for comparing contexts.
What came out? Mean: 485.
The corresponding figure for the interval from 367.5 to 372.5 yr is 483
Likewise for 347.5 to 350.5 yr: 512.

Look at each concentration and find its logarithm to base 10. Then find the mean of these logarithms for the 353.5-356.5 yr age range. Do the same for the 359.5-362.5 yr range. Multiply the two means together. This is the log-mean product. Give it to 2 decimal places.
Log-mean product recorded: 7.28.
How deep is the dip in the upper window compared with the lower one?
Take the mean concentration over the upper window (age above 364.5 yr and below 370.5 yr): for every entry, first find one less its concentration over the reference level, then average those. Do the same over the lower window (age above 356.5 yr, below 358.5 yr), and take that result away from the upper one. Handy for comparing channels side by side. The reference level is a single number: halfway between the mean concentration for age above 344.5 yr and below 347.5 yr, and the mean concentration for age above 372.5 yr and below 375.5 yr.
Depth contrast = 0.01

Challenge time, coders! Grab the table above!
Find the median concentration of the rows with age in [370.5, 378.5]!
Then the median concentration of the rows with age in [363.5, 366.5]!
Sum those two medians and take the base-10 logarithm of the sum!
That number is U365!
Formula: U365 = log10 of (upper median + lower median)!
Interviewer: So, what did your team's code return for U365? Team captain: 2.98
